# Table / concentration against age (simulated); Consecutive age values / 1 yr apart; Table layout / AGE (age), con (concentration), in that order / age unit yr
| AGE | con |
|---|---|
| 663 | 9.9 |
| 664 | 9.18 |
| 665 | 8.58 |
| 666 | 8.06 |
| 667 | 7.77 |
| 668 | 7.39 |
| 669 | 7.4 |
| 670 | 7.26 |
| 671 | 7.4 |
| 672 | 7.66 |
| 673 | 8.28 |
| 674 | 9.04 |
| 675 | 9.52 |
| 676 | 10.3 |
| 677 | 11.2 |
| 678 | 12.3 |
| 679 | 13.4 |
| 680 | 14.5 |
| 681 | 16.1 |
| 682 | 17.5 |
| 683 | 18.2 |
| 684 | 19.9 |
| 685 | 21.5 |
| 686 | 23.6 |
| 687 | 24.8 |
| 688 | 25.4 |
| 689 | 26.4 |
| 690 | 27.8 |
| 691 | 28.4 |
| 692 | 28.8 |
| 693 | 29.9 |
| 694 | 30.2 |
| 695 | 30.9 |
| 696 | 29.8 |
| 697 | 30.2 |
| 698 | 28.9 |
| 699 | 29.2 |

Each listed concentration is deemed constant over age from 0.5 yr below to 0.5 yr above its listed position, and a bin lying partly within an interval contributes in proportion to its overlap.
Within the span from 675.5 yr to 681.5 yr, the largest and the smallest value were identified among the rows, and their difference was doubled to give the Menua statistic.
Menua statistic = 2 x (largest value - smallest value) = 12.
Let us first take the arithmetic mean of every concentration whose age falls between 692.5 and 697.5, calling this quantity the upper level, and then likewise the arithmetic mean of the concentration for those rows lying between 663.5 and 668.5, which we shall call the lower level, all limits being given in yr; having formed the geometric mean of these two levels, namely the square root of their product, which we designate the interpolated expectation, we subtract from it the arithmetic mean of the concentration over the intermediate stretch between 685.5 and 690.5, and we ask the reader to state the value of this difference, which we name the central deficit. -10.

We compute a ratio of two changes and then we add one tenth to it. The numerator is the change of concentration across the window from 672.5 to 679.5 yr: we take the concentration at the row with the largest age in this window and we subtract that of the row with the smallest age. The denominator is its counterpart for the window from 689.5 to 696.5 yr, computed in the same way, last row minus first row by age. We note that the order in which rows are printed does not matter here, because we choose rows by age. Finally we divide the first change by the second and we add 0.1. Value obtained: 2.7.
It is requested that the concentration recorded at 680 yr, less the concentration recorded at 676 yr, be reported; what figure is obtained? 4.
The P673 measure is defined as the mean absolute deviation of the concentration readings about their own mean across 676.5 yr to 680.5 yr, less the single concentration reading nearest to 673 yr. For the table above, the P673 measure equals -7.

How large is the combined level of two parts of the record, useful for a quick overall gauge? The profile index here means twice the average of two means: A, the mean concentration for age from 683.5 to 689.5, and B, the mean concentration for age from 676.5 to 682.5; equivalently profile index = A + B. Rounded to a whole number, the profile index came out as 38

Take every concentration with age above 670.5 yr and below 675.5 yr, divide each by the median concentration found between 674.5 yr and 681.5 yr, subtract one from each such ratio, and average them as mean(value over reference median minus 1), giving -0.32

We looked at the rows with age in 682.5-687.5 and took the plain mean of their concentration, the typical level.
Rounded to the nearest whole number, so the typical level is 22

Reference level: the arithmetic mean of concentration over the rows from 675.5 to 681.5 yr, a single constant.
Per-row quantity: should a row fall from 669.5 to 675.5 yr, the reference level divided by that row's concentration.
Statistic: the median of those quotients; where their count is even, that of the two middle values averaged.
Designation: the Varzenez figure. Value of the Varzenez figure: 1.6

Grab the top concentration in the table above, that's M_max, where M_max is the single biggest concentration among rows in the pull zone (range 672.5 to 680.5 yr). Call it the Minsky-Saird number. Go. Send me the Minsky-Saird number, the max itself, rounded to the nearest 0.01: 14.50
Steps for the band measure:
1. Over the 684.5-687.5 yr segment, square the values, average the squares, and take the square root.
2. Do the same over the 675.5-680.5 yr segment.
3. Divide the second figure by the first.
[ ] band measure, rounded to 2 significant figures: 0.53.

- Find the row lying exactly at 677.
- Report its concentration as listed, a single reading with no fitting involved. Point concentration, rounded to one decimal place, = 11.2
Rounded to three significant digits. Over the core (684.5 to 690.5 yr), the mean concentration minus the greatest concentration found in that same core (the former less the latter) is -2.88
